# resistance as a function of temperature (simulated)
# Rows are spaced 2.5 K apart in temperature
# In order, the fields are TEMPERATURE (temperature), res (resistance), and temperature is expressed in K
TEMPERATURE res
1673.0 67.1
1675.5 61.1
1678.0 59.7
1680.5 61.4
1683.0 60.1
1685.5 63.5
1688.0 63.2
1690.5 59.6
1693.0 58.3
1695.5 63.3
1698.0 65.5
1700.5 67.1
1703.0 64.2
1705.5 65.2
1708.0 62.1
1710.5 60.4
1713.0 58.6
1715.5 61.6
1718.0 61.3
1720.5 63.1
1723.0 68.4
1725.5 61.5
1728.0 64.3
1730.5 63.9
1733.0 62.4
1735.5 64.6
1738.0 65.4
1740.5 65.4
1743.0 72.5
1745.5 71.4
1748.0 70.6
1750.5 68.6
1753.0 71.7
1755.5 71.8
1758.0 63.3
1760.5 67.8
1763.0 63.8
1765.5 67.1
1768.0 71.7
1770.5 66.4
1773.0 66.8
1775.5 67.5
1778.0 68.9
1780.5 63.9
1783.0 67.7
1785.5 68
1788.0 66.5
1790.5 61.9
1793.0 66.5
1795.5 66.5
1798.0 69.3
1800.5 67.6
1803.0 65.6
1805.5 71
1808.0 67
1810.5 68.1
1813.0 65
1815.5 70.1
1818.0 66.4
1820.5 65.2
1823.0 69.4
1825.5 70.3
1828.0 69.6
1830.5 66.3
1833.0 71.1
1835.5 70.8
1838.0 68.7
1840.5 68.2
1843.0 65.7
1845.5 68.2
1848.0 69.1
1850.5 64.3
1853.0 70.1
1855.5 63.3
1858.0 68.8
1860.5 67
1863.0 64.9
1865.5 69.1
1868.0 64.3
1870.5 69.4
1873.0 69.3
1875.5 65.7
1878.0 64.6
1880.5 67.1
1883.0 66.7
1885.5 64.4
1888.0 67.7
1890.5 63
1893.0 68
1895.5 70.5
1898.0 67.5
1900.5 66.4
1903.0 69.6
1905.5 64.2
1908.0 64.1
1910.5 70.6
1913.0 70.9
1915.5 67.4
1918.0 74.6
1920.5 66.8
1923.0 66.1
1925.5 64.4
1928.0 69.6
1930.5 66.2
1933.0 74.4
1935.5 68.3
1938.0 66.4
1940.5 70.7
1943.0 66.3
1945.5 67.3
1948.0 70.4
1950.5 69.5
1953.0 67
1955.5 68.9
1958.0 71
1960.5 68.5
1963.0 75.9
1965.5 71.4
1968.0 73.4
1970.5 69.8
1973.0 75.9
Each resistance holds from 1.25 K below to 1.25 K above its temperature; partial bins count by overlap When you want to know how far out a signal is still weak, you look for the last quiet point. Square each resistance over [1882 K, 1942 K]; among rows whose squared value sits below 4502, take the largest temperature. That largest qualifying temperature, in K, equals 1938.0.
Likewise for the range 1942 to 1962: 1953.0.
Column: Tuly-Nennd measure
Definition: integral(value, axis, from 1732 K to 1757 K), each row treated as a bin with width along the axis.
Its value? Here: 1711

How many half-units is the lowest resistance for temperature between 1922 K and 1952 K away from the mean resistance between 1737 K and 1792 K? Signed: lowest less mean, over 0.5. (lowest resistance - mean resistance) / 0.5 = -6.5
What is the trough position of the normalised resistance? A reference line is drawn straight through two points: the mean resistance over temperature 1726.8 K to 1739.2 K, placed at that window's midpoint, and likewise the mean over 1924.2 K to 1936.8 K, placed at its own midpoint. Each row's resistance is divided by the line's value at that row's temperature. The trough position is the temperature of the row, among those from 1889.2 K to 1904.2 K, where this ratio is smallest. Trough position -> 1890.5 K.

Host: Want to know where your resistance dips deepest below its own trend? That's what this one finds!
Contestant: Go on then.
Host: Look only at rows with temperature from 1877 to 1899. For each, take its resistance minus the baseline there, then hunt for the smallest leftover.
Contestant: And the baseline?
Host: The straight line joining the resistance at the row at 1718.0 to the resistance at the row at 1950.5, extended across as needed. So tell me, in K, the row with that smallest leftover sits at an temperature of 1890.5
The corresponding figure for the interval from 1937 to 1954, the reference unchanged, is 1943.0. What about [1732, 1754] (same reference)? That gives 1733.0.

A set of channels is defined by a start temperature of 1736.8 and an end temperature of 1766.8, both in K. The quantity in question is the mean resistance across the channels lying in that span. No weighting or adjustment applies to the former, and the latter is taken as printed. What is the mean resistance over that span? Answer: 68.3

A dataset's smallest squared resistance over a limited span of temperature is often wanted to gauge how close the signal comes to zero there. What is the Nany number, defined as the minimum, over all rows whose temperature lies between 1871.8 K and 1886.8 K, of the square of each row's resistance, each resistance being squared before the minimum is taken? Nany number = 4147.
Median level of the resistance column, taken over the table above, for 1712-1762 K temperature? 65.0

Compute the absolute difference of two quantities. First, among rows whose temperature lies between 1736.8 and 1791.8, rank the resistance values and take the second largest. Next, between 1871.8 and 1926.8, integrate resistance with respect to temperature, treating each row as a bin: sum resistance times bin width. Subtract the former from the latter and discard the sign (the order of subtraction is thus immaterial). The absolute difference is 3627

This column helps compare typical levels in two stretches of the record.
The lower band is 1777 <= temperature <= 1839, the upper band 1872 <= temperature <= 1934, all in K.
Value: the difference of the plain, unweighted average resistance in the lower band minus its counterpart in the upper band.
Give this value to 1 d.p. 0.1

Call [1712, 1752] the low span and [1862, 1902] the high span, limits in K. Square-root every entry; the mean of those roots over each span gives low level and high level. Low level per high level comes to 0.988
